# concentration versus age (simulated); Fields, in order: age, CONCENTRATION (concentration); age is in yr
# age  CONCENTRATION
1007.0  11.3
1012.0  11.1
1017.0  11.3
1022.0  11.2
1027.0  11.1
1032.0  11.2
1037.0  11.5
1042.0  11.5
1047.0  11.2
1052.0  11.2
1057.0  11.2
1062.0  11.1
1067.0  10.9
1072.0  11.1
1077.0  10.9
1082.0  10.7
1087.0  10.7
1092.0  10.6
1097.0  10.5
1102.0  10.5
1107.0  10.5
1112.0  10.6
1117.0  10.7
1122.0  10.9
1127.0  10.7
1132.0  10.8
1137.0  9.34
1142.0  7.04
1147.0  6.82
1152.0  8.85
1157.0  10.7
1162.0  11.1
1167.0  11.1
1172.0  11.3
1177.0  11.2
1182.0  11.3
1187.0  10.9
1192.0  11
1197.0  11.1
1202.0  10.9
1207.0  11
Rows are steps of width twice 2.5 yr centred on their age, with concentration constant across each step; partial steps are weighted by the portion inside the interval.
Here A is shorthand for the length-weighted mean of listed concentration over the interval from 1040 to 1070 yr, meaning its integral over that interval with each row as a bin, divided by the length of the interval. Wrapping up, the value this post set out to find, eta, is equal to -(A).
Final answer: -11.2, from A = 11.2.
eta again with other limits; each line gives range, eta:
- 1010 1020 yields -11.2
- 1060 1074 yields -11.0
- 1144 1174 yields -9.9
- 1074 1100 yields -10.7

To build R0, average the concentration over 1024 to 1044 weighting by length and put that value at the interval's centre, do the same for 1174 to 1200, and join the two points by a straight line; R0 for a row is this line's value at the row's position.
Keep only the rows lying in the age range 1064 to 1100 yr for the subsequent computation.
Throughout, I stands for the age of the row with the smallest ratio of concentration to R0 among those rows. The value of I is 1097.0 yr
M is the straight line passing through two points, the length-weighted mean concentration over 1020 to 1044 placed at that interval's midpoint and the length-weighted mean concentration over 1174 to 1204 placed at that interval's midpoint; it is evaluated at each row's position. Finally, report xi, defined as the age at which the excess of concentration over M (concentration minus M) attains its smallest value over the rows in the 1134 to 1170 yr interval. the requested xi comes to 1147.0 yr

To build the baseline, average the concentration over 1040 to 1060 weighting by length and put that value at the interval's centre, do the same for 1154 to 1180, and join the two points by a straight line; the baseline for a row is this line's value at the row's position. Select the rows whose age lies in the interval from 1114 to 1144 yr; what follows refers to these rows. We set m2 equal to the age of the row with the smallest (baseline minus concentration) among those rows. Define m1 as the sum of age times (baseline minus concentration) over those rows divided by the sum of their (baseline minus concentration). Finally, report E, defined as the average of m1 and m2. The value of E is 1129.7 yr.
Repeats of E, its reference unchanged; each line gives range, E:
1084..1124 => 1112.4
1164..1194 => 1178.5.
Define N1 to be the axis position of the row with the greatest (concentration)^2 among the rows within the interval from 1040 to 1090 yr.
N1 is 1042.0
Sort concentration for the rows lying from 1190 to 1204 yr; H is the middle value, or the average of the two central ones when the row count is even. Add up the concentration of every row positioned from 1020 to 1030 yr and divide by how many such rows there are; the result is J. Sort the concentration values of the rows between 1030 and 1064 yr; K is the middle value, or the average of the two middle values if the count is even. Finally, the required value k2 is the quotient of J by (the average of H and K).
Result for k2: 1.00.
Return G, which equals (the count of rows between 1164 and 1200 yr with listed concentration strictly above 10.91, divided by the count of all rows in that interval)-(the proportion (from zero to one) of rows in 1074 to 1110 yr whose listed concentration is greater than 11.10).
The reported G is 0.86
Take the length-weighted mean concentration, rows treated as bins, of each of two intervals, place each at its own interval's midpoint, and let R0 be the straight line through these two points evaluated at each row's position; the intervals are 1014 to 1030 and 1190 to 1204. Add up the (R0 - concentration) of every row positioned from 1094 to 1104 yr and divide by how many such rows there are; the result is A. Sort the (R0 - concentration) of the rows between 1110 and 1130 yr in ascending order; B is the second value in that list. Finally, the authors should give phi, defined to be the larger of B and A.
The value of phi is 0.61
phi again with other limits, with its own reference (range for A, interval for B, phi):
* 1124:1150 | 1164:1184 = 2.13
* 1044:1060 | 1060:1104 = 0.05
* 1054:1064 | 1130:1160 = 0.35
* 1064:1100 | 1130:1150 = 1.73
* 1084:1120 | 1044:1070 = 0.52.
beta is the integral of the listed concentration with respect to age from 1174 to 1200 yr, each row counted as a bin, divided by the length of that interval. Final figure 11.1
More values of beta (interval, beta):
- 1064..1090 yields 10.9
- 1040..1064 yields 11.2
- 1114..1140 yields 10.4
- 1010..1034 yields 11.2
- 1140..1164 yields 8.9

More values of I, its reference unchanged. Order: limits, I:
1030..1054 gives 1032.0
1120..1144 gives 1142.0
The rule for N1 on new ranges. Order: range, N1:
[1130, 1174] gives 1172.0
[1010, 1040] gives 1037.0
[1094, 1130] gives 1122.0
